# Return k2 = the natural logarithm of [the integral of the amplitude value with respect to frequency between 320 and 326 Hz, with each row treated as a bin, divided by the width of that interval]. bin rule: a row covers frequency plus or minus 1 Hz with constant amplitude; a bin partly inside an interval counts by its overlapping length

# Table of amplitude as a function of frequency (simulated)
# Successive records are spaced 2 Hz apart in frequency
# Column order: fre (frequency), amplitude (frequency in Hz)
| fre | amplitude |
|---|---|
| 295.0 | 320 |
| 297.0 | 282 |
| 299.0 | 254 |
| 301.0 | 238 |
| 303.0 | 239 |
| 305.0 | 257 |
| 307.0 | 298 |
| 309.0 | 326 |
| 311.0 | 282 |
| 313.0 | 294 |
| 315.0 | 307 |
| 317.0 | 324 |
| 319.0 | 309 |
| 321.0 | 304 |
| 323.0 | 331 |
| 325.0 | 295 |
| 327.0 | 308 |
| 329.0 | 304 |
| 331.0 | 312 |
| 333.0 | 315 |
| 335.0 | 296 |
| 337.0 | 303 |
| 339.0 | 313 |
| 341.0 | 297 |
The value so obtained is 5.74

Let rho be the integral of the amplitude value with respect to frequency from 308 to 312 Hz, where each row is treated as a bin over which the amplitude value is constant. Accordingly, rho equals 1216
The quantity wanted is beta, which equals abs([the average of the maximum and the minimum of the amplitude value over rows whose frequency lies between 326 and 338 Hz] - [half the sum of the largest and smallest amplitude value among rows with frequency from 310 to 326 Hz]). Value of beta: 1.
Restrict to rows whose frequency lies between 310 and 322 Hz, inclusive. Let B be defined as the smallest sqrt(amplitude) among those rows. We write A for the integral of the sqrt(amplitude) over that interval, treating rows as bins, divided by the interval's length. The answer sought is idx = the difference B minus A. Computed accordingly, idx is -0.6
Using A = 17.4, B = 16.8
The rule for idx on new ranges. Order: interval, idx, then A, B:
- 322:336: -0.4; 17.6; 17.2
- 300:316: -1.3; 16.7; 15.4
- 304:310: -1.1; 17.1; 16.0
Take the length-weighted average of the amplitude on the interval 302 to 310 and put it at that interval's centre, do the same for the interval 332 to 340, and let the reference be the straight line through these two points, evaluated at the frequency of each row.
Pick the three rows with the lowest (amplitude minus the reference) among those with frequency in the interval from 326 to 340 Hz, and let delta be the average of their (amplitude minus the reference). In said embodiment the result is -4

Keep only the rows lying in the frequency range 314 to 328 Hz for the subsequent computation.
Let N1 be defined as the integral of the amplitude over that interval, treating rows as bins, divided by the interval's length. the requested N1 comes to 311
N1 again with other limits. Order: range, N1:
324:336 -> 305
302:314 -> 283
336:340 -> 308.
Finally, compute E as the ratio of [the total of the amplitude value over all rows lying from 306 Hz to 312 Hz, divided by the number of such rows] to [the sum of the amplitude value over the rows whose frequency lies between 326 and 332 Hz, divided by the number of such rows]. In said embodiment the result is 0.98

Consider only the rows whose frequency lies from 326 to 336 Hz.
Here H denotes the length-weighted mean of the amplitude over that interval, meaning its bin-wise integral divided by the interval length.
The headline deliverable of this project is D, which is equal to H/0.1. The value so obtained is 3070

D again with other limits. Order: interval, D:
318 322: 3065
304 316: 2940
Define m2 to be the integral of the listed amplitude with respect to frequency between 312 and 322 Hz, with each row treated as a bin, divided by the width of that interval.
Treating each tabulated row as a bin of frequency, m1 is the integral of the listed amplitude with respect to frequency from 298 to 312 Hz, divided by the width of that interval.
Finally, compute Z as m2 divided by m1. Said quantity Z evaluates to 1.14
